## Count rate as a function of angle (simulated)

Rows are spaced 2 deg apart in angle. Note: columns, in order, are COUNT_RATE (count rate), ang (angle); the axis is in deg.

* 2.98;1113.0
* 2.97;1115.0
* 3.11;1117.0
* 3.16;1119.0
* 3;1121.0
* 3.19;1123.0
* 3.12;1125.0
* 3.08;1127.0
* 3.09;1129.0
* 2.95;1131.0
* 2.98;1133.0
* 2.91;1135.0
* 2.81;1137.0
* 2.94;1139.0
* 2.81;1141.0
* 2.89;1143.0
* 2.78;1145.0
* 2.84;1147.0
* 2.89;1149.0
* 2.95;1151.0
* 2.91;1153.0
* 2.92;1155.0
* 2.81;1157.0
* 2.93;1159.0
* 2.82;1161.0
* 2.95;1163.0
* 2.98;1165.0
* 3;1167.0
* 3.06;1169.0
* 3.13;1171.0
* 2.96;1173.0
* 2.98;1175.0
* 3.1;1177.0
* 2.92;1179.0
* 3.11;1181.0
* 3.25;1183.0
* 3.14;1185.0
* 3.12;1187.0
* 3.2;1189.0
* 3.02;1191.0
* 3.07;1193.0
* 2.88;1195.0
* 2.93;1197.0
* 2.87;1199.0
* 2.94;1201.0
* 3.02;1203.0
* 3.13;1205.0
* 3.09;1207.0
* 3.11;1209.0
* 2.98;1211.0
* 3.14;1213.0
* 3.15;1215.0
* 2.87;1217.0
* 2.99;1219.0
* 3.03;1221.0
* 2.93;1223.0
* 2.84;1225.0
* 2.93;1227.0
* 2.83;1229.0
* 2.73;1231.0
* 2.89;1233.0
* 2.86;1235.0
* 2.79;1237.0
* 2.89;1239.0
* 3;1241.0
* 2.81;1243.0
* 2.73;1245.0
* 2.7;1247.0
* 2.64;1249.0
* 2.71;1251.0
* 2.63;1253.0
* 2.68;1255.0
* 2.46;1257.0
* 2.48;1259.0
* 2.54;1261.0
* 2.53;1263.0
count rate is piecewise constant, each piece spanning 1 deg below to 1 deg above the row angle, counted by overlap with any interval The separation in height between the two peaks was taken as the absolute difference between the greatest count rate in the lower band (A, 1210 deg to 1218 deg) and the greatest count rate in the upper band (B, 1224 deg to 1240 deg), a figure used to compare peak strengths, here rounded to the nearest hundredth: 0.22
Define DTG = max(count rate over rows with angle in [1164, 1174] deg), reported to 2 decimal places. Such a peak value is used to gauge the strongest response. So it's 3.13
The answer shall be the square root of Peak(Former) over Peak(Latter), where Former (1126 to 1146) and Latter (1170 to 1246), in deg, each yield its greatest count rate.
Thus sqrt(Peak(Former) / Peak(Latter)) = 0.98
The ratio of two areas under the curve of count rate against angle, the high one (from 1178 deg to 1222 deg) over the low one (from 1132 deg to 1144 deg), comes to 3.86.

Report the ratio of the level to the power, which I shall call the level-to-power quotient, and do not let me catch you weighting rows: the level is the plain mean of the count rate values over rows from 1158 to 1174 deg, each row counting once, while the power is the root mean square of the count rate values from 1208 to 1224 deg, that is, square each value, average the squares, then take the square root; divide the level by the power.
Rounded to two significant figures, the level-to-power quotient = 0.98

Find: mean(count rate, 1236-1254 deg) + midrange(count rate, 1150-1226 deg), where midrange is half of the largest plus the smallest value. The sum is 5.80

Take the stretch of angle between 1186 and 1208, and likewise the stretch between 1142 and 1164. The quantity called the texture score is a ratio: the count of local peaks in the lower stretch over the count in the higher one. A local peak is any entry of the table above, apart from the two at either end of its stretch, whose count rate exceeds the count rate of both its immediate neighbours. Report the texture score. 0.75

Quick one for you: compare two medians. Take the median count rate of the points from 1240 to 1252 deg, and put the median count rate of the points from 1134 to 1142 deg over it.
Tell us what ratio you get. 1.05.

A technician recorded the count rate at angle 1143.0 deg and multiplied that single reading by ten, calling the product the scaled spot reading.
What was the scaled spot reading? 28.9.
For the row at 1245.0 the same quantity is 27.3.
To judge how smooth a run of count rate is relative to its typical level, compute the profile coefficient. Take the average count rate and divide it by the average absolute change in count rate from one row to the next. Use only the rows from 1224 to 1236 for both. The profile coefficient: 29.7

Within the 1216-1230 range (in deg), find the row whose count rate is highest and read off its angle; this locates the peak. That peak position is 1221.0 deg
